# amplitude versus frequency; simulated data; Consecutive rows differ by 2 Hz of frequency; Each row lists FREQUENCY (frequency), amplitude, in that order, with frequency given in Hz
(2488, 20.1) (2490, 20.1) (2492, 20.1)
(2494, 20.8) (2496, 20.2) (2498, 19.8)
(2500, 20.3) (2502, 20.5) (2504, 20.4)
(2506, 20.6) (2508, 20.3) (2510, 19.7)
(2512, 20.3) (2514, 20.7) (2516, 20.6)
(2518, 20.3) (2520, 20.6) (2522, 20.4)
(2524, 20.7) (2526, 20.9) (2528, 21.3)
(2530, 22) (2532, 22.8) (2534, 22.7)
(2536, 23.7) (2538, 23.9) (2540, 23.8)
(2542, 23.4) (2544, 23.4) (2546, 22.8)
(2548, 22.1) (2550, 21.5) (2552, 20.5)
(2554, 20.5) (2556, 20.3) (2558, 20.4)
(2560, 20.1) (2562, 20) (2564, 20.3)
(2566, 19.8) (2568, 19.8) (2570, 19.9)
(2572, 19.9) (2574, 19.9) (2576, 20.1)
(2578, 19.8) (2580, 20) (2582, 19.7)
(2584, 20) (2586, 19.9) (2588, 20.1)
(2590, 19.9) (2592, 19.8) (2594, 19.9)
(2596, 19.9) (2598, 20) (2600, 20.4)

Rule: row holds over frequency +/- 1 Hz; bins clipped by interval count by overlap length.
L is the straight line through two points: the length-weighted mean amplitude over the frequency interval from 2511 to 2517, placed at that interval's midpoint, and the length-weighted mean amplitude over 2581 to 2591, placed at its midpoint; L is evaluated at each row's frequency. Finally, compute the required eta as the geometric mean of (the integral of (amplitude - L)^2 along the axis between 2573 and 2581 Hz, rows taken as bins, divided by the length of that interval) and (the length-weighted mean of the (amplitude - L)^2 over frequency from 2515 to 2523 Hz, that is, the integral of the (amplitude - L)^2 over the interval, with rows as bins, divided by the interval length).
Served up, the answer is 0.016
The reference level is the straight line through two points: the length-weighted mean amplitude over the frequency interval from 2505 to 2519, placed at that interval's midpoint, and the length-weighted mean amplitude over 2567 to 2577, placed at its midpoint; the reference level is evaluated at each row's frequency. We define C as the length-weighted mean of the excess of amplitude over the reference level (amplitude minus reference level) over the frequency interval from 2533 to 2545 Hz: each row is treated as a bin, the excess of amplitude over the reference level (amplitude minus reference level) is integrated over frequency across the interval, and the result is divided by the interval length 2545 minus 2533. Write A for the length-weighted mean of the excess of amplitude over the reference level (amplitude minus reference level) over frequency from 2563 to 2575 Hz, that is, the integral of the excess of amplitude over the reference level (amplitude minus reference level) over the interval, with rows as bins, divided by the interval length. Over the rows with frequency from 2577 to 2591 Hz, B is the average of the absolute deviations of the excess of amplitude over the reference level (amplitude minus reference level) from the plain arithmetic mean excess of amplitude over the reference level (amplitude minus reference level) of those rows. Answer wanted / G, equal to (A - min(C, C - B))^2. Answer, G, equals 10.4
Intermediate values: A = -0.01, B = 0.11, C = 3.32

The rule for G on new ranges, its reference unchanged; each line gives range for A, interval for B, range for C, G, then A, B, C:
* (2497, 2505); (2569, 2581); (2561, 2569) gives 0.0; -0.19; 0.09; 0.00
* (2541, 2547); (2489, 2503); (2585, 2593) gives 10.2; 3.08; 0.25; 0.13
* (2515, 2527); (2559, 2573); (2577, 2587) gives 0.1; 0.29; 0.11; 0.03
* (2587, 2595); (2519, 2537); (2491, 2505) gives 1.8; 0.14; 1.03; -0.16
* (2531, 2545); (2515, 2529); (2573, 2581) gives 11.7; 3.22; 0.27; 0.07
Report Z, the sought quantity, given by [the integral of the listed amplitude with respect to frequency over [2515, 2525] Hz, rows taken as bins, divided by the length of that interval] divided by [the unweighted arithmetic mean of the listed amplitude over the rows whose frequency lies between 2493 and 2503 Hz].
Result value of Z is 1.01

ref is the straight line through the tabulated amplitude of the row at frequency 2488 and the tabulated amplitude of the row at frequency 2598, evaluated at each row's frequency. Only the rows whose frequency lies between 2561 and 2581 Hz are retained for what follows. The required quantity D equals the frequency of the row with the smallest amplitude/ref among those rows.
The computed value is 2566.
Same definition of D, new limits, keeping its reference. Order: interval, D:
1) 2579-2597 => 2582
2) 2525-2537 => 2526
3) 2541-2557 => 2556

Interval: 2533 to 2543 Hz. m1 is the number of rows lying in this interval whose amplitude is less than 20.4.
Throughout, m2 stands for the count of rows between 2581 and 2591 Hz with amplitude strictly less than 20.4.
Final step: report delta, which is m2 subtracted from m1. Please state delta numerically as -5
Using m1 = 0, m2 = 5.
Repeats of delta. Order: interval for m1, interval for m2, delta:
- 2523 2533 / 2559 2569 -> -5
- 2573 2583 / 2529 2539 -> 5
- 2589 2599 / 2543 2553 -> 5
